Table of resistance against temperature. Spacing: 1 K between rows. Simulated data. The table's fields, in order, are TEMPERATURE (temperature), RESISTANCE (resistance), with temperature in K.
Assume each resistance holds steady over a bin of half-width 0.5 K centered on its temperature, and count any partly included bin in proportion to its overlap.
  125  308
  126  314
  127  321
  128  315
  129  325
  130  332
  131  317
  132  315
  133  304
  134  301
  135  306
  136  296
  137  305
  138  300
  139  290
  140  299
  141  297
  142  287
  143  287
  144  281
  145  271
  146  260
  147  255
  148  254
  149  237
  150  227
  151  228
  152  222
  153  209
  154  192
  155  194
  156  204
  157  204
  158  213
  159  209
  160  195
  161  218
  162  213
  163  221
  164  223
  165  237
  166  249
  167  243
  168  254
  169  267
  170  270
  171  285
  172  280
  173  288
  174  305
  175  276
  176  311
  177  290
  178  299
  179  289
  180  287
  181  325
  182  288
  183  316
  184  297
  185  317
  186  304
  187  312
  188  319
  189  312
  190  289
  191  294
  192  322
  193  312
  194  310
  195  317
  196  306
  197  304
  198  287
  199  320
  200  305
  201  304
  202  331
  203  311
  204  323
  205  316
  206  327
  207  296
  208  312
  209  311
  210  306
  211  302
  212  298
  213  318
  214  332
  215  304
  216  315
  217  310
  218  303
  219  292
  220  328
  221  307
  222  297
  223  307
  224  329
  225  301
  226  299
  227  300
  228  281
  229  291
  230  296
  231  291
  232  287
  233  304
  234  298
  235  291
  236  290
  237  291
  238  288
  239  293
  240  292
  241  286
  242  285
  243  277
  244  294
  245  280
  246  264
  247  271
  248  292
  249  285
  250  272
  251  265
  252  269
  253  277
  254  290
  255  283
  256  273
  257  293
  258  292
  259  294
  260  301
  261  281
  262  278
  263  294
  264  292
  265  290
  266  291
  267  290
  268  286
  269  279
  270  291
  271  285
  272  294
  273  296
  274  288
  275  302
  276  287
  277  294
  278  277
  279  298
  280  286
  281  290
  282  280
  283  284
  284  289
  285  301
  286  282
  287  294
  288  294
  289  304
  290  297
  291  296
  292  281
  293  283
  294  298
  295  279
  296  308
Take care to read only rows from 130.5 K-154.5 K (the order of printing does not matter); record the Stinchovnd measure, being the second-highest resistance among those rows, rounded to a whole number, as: 315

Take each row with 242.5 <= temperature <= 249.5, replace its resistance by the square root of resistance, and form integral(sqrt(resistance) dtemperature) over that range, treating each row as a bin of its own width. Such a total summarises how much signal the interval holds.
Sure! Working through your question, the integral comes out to 117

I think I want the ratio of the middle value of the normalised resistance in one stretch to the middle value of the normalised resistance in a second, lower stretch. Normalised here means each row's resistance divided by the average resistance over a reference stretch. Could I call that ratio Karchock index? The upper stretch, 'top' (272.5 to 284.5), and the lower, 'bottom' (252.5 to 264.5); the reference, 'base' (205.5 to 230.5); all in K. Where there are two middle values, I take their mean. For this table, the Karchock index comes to 0.99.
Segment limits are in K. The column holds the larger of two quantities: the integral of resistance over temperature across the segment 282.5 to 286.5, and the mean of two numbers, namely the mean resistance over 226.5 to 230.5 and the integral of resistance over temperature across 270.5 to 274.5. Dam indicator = 1156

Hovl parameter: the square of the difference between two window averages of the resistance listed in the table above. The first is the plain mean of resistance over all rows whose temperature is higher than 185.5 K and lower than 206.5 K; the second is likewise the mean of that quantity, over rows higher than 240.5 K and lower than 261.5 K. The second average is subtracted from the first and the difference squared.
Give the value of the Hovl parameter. 819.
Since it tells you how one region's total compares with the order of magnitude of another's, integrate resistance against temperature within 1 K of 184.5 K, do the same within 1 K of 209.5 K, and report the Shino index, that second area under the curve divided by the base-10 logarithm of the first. 221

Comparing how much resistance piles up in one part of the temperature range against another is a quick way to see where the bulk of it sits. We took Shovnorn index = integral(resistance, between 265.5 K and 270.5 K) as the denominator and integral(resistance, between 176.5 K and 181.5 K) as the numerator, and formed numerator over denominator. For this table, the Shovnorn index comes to 1.04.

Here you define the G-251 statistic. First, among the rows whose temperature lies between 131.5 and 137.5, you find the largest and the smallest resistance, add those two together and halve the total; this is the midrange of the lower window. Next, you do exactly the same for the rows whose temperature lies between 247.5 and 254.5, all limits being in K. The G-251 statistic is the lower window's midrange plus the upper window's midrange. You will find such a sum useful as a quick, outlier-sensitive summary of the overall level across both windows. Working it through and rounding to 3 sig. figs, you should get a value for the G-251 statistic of 584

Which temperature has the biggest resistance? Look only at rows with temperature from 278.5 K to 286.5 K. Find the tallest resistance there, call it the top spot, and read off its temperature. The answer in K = 285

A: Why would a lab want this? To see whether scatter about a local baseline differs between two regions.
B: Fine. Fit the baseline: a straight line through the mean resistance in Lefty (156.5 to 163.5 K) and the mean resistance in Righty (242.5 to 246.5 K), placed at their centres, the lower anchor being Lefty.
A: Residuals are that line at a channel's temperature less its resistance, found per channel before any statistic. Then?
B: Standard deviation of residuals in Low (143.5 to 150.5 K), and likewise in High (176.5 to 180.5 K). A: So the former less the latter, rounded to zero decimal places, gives 14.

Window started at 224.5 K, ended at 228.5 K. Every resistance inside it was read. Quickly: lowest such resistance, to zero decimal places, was 281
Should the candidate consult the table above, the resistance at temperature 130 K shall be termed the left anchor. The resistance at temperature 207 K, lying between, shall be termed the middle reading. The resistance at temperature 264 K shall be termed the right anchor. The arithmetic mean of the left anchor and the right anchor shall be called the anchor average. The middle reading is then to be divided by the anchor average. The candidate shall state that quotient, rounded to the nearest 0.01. 0.95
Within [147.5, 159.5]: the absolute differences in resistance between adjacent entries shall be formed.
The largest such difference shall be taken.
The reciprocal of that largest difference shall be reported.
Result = 0.059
